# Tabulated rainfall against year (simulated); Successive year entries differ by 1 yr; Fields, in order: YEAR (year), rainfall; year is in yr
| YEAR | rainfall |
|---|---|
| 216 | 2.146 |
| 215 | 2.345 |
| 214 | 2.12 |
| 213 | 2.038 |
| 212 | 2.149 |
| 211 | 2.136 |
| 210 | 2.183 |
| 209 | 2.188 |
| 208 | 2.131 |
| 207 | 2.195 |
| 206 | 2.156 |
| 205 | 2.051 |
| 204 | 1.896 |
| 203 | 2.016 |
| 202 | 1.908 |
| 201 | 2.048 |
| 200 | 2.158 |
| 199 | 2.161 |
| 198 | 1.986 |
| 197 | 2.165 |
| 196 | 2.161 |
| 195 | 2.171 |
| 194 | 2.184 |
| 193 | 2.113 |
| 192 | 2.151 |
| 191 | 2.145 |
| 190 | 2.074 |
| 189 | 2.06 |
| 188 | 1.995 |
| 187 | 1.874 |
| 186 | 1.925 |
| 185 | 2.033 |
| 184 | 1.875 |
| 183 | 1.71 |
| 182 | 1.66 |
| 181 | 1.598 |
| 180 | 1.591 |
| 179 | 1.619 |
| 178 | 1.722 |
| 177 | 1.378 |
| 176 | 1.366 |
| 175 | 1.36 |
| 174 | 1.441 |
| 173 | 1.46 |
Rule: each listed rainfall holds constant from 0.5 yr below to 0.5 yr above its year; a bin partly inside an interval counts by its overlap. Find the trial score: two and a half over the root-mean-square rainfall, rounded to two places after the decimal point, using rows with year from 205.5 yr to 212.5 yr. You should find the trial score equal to 1.16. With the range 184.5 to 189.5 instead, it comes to 1.26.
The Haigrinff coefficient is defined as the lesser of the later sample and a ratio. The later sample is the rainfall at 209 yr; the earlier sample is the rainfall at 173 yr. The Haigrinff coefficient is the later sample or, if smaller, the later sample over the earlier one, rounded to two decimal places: 1.50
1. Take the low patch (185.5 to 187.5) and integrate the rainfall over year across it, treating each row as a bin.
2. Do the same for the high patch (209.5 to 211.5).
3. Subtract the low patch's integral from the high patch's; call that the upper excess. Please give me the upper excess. 1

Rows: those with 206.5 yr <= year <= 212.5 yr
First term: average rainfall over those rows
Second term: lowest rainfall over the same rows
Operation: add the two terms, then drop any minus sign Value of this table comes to 4.29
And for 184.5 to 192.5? 3.91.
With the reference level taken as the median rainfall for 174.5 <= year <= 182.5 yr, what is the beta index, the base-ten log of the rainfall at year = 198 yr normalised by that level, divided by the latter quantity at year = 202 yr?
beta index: 1.2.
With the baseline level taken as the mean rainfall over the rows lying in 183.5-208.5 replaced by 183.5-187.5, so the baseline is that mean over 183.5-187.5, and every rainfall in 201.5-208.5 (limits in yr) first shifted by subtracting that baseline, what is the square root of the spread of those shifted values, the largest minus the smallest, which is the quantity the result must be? 0.55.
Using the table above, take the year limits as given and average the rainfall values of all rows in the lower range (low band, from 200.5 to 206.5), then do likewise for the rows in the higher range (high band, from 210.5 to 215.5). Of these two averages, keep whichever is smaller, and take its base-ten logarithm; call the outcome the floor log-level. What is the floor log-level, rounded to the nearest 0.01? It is 0.30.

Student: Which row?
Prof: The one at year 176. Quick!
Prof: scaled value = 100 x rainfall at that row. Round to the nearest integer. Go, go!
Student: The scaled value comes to 137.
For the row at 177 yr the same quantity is 138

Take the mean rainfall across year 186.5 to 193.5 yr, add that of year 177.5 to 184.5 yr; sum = 3.74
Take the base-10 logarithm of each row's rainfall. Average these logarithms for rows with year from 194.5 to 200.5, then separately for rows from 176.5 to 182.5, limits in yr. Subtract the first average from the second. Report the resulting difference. -0.13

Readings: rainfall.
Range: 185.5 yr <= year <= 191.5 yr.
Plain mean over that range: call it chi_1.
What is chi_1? 2.0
